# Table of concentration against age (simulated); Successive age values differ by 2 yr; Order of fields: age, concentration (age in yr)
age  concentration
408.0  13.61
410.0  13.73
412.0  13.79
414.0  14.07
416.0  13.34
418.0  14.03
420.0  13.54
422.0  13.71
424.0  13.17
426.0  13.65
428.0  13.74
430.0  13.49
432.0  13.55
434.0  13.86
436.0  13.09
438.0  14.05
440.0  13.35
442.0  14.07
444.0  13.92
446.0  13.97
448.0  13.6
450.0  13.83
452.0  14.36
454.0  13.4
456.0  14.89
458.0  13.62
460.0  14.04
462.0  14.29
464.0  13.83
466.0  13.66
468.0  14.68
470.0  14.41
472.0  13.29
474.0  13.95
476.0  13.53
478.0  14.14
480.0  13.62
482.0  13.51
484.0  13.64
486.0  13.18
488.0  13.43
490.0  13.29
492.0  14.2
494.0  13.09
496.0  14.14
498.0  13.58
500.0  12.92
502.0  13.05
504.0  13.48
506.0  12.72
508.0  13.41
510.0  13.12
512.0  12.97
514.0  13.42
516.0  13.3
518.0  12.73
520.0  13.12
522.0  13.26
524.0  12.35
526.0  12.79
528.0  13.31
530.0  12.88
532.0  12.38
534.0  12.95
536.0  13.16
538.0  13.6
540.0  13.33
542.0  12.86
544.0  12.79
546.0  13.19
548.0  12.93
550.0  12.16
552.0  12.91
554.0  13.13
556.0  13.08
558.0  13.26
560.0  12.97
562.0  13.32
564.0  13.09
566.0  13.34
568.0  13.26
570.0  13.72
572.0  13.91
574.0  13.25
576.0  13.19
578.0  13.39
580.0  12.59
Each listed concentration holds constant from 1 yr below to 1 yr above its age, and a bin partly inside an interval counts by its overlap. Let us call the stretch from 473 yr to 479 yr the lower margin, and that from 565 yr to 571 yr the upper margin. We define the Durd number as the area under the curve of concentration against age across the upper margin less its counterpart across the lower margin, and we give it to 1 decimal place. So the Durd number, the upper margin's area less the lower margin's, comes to -2.6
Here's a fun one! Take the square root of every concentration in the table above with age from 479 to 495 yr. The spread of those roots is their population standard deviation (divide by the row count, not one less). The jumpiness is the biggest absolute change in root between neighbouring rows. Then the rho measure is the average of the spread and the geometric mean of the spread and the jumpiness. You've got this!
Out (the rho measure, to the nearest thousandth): 0.063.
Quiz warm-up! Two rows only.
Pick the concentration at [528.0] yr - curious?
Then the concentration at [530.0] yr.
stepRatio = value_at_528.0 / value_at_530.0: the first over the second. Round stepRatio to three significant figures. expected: 1.03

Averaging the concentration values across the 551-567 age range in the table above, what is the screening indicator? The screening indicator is 13.1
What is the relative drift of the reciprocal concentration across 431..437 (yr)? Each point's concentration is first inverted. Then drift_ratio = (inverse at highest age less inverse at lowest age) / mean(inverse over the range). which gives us 0.035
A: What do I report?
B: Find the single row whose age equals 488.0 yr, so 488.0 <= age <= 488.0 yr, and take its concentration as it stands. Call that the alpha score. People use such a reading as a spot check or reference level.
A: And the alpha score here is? 13.43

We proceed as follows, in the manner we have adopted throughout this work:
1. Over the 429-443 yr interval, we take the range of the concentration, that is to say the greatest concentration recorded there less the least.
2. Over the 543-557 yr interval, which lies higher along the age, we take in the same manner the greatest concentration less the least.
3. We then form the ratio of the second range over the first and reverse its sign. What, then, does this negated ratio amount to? -1.05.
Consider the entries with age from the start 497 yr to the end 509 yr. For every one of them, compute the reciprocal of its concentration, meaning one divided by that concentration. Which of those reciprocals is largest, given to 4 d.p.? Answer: 0.0786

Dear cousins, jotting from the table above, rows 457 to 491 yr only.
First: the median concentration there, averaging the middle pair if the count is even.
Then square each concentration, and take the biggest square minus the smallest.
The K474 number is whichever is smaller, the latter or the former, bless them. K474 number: 13.6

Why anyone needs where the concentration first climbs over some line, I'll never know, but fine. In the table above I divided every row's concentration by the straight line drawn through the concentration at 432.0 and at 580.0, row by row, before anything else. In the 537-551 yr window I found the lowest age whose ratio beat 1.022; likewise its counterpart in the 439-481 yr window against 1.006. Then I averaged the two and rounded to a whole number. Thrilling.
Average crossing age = 490 yr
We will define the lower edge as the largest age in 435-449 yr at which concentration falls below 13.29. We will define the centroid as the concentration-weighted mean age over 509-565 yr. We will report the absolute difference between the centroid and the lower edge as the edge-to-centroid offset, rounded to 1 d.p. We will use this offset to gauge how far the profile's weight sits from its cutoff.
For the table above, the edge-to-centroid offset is 101.0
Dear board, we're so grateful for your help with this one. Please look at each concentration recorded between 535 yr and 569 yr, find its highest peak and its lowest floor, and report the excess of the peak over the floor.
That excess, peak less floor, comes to 1.4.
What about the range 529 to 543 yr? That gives 1.2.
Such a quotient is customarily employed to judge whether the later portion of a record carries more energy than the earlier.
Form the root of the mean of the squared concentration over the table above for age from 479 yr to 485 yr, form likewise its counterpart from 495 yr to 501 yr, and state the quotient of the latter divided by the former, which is 1.00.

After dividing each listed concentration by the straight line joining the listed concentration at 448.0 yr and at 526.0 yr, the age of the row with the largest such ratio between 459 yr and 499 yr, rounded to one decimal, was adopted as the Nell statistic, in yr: 468.0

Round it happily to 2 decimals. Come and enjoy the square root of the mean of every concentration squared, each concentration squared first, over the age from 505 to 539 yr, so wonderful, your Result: 13.03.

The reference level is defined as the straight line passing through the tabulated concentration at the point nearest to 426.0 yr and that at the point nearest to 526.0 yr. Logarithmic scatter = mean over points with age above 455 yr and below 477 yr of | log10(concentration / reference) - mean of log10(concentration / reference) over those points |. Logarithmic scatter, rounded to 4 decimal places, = 0.0120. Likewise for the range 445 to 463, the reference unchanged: 0.0117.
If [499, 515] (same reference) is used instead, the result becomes 0.0079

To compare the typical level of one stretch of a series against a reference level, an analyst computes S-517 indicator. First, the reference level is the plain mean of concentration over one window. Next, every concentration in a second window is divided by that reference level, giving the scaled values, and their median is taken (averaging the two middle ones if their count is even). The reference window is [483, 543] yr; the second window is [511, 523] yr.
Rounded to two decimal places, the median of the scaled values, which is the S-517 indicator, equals 1.00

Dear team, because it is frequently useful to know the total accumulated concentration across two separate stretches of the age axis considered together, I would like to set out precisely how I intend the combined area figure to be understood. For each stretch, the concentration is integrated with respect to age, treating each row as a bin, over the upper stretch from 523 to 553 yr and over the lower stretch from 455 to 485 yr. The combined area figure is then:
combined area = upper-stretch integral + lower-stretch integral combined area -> 805.4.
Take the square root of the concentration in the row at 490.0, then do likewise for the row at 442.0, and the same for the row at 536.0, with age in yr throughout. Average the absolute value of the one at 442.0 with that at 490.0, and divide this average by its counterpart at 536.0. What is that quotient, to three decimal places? 1.019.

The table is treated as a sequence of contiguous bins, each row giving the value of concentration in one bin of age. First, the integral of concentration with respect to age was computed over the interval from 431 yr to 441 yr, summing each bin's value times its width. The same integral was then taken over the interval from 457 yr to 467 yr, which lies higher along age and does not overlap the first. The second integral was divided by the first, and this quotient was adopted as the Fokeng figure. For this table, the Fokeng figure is 1.02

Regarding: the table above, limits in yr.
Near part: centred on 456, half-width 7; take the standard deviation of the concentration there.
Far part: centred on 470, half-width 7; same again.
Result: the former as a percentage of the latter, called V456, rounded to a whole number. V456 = 102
